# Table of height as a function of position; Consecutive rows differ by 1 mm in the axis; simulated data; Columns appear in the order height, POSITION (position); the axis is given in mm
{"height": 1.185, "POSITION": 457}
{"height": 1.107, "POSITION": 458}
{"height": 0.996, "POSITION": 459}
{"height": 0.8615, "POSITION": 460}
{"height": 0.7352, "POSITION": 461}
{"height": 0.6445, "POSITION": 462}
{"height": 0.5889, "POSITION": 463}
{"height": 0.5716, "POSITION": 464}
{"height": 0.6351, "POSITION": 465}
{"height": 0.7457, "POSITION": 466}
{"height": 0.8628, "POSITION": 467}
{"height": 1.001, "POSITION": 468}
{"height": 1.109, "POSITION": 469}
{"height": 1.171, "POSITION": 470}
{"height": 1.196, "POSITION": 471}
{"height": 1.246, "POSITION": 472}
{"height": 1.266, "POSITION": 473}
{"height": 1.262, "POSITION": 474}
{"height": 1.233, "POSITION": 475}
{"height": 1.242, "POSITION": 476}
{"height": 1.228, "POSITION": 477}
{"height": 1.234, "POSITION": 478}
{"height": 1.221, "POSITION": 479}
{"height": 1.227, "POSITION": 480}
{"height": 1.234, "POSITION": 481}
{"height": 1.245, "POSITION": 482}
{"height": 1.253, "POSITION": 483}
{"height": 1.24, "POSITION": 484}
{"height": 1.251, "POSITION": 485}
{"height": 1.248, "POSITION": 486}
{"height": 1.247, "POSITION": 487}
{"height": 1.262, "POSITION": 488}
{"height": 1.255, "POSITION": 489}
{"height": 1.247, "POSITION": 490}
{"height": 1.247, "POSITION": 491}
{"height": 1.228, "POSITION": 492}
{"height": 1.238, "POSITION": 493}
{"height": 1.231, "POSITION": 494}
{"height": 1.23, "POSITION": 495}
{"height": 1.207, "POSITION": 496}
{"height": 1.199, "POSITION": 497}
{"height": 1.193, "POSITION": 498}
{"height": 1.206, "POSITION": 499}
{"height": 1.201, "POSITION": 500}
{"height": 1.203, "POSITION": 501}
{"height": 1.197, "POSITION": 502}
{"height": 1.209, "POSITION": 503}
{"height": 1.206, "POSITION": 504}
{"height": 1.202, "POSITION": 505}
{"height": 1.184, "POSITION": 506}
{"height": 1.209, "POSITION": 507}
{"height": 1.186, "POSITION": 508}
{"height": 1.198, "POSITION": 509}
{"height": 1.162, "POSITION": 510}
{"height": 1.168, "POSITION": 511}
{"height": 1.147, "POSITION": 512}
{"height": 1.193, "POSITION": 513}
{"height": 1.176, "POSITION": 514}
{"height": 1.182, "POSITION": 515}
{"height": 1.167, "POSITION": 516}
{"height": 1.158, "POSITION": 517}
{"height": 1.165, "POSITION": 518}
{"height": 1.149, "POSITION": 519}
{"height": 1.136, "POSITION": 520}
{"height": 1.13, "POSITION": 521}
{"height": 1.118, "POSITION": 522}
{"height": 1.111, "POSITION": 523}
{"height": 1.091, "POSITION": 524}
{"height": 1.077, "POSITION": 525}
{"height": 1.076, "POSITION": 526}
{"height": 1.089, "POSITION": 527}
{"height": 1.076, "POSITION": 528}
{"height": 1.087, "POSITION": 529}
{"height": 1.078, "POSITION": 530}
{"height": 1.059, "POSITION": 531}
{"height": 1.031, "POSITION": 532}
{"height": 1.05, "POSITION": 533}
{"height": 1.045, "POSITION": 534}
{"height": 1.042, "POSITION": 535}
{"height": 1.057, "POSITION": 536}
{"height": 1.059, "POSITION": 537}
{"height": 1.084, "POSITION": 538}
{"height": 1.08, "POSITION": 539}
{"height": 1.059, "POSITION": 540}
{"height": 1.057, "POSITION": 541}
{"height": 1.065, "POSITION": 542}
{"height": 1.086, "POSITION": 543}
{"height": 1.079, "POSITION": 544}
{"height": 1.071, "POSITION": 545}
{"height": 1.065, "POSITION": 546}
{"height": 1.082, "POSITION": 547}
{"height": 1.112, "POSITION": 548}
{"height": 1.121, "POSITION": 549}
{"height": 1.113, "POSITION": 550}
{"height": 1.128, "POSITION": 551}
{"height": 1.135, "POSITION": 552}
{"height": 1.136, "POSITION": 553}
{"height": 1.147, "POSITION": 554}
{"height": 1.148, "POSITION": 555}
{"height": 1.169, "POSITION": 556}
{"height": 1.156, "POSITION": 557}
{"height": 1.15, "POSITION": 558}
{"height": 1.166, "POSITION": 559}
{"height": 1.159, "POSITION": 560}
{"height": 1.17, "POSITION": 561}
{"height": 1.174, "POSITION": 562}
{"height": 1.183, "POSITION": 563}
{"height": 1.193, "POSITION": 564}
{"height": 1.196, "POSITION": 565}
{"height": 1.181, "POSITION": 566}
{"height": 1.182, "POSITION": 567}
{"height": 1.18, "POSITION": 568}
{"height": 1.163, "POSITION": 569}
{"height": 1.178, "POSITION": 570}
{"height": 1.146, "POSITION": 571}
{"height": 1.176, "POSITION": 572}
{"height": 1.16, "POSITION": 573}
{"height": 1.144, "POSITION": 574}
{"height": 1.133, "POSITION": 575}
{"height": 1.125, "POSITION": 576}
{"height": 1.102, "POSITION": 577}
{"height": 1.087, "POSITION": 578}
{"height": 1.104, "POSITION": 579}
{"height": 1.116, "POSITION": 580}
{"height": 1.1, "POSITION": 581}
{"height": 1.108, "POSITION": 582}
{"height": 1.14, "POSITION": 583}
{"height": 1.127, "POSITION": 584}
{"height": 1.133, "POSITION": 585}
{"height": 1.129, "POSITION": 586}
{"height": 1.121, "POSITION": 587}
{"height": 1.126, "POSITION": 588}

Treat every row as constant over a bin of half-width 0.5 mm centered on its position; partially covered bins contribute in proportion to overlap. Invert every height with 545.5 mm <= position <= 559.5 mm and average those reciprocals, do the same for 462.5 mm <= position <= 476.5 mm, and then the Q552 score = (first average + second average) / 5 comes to 0.393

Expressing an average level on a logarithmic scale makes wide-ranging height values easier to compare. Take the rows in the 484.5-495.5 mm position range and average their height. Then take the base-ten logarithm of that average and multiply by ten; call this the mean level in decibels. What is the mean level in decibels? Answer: 0.9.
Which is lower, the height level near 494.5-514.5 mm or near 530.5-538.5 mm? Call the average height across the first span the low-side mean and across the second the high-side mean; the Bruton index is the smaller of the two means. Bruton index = 1.05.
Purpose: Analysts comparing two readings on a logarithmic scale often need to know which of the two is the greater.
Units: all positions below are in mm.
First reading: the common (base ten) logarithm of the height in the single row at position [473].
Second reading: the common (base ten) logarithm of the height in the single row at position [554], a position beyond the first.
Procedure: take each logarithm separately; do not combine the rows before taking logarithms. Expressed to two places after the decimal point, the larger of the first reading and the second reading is 0.10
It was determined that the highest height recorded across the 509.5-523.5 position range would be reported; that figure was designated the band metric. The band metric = 1.193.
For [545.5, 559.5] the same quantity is 1.169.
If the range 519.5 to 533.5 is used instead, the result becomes 1.136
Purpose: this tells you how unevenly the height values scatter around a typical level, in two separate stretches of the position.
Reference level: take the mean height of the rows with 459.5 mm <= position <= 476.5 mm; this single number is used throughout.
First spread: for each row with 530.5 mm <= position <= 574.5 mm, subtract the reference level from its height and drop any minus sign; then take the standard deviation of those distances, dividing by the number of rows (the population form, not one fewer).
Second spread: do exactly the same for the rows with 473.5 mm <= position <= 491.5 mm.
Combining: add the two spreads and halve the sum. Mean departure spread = 0.031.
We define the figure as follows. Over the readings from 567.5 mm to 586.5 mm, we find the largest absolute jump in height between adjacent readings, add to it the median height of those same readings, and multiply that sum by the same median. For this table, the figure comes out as 1.32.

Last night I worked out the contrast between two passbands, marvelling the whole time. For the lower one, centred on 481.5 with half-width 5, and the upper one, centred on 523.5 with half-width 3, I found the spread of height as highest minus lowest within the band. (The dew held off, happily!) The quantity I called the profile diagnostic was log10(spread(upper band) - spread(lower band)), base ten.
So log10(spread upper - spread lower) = -1.66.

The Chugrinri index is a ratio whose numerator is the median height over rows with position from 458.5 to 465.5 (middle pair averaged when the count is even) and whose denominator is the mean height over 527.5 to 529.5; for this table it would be 0.60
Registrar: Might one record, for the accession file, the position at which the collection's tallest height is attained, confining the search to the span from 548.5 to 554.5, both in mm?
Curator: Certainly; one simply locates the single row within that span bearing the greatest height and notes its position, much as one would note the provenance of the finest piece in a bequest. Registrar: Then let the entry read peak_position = 554 mm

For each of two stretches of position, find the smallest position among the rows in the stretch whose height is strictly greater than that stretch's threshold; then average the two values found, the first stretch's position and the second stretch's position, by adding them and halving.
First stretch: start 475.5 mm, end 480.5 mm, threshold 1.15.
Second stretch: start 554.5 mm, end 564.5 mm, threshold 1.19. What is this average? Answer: 520.0 mm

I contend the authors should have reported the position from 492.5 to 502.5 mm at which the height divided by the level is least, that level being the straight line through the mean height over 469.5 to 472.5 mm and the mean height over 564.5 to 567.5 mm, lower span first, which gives 498 mm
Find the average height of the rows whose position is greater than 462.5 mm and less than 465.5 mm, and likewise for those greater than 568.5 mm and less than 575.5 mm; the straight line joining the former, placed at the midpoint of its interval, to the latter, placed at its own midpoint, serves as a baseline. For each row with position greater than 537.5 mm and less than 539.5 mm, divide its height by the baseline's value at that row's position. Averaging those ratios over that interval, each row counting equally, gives 1.10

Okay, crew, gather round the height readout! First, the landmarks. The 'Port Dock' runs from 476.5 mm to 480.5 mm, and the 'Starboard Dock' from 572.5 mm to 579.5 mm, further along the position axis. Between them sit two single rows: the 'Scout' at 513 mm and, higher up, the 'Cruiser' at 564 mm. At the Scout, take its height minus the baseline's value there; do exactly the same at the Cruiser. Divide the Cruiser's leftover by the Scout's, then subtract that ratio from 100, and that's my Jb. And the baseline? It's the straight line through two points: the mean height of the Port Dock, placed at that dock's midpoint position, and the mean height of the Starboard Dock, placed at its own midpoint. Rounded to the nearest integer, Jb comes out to 79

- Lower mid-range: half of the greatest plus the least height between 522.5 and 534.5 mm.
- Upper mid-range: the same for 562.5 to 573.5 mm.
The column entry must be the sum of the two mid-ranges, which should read 2.24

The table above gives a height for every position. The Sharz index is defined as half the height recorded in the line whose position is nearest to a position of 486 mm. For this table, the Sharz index 0.624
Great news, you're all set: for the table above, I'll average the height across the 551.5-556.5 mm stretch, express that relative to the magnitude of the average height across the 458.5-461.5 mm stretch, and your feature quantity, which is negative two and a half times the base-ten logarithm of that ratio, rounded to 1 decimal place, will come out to -0.3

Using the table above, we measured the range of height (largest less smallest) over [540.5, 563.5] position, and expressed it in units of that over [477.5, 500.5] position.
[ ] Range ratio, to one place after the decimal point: 1.8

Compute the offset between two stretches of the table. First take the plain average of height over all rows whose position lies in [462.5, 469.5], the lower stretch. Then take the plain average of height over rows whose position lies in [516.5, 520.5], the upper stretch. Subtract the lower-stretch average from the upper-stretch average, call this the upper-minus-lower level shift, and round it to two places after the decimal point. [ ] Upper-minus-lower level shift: 0.36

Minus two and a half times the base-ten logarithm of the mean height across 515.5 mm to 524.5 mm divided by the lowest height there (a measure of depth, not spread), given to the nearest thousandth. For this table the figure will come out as -0.044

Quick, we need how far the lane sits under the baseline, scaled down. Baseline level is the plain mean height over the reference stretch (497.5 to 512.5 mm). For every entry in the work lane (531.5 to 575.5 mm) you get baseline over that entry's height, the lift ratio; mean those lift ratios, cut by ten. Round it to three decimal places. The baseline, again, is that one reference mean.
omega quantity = 0.106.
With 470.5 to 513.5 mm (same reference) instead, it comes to 0.098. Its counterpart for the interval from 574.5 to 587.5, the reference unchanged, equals 0.107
